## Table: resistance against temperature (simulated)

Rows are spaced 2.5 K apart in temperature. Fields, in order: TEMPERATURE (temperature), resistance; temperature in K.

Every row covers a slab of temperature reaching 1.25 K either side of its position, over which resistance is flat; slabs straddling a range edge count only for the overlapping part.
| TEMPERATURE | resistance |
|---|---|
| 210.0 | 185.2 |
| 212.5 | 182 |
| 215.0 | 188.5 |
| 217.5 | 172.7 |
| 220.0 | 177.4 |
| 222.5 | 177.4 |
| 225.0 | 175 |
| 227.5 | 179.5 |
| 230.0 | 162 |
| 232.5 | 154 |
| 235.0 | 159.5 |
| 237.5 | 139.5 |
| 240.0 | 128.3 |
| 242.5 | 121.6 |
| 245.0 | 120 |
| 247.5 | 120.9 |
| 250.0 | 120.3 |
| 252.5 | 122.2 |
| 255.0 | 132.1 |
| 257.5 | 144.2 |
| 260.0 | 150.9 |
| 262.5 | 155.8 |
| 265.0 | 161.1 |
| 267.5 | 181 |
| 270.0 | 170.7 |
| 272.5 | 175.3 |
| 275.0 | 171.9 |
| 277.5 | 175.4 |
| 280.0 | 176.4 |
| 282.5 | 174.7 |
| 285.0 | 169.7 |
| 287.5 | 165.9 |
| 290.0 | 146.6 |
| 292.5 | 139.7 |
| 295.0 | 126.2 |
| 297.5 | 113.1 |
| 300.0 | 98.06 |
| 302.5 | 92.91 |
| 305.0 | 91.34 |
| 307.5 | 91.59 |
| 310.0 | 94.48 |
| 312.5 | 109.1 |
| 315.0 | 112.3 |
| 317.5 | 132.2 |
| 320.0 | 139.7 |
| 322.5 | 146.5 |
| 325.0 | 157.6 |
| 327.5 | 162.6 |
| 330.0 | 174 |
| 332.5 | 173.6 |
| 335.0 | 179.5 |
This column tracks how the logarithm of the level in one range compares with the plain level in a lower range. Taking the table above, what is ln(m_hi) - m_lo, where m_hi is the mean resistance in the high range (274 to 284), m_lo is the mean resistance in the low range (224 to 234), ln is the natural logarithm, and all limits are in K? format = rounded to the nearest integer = -162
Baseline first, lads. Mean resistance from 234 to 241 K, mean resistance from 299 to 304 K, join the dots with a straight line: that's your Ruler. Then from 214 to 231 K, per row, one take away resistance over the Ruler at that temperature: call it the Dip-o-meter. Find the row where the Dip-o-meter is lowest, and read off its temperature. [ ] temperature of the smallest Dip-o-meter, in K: 227.5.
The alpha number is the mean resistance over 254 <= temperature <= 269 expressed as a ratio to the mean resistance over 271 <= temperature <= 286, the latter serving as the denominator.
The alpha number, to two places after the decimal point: 0.89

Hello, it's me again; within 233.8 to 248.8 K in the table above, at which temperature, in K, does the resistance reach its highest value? 235.0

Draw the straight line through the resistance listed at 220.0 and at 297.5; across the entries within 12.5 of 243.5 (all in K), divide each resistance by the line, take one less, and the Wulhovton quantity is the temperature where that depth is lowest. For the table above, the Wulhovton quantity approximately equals 245.0 K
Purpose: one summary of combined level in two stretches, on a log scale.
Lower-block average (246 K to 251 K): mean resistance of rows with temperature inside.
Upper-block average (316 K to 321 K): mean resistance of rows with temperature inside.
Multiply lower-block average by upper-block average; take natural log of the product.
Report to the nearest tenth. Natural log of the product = 9.7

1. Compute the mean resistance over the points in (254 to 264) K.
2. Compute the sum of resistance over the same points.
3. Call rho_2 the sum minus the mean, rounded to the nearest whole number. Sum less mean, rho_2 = 437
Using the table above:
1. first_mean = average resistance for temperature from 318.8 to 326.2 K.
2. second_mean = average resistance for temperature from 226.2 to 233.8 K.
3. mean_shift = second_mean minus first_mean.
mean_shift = 17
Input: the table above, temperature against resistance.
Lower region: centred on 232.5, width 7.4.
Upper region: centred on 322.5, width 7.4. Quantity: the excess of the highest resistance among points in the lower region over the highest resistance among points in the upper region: 4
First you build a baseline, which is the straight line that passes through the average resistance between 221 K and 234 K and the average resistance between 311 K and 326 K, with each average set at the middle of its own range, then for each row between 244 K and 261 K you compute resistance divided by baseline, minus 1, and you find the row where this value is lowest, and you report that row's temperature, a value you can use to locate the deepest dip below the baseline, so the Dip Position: 245.0 K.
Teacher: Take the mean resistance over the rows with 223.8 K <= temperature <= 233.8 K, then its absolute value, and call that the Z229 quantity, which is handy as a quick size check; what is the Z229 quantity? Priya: 168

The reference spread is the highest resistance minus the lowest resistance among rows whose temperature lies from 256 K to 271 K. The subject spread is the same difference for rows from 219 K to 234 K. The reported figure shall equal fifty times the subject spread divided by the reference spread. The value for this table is 35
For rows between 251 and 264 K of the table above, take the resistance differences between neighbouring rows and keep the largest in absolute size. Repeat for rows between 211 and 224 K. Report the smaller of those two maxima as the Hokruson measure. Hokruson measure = 12.1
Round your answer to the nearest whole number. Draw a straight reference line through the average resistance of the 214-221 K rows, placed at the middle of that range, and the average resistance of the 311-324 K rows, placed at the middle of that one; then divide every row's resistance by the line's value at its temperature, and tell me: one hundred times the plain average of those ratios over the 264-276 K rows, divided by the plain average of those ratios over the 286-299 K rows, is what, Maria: 115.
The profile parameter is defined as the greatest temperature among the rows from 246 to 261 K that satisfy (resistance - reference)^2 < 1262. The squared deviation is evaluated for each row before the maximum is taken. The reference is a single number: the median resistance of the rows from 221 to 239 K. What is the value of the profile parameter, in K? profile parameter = 260.0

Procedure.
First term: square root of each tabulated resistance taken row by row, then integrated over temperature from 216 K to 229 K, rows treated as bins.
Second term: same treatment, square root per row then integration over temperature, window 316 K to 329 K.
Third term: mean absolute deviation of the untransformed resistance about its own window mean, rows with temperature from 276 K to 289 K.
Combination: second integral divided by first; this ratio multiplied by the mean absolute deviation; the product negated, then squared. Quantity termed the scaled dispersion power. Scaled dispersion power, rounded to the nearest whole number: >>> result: 11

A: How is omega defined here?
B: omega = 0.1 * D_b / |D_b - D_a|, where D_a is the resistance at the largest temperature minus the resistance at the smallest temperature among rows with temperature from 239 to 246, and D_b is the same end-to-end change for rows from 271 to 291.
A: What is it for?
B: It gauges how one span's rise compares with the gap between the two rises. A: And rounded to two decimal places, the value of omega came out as -0.14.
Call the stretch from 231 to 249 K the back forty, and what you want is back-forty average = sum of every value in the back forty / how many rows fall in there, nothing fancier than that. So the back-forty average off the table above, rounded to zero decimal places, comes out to 135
